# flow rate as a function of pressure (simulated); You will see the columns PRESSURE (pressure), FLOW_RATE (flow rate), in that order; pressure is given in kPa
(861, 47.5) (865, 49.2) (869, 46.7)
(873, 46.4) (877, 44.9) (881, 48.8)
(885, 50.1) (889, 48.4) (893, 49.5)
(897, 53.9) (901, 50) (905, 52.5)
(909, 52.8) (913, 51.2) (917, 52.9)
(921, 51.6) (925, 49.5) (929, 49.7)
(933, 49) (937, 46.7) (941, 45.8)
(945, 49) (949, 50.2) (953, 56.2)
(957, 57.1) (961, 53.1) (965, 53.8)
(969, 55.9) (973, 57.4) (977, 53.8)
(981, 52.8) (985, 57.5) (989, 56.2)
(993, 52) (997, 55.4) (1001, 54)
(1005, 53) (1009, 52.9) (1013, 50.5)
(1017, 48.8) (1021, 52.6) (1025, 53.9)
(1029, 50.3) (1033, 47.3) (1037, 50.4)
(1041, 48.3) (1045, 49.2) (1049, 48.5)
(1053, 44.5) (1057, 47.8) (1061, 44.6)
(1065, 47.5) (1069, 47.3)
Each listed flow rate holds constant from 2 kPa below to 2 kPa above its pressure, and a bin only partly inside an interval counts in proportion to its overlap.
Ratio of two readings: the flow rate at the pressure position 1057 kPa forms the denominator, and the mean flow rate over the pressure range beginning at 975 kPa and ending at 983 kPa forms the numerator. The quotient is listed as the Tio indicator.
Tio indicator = 1.12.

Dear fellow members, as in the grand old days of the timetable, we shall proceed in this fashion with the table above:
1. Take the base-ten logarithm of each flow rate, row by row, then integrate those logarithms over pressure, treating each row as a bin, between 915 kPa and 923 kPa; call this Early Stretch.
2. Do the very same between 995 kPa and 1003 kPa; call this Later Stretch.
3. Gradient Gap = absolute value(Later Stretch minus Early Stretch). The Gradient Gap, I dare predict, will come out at 0.2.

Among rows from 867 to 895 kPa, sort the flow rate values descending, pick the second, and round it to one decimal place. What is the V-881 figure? 49.5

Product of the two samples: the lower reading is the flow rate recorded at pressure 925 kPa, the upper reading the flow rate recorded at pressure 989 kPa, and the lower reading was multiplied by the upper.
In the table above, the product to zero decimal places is 2782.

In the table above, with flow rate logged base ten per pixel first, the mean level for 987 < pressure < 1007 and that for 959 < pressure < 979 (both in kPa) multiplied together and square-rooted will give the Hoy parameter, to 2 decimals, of 1.74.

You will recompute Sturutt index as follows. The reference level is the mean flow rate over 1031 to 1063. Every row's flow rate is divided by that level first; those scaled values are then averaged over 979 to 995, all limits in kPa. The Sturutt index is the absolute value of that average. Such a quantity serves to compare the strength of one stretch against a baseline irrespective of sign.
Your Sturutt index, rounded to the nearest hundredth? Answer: 1.15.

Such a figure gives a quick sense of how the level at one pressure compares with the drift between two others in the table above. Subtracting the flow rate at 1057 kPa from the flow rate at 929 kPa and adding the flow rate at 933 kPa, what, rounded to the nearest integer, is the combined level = 51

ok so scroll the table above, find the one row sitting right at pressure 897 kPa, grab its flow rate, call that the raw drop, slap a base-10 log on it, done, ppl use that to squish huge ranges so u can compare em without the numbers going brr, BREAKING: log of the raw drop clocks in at 1.73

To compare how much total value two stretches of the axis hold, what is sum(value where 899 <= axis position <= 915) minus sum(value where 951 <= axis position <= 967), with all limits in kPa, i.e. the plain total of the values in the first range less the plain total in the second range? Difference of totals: -14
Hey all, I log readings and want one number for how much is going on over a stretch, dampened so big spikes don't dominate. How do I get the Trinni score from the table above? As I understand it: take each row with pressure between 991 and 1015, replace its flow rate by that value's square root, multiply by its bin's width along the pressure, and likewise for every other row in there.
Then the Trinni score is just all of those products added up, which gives 175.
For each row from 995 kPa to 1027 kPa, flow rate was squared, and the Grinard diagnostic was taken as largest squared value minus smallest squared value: 688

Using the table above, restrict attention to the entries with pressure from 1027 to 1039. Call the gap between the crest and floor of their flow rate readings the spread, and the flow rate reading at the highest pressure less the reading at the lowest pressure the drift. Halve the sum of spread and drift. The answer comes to 1.6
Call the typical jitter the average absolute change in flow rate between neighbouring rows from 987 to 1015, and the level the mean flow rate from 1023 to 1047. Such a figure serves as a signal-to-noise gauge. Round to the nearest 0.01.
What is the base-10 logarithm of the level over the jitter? 1.38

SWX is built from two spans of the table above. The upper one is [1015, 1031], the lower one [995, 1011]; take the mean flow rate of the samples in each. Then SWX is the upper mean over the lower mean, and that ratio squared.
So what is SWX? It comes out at 0.91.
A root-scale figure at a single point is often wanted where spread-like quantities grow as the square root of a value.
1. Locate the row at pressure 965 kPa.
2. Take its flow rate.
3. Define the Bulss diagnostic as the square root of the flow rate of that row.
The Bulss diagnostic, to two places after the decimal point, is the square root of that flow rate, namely 7.33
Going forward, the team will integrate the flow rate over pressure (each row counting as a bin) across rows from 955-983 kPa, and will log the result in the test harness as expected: 1536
